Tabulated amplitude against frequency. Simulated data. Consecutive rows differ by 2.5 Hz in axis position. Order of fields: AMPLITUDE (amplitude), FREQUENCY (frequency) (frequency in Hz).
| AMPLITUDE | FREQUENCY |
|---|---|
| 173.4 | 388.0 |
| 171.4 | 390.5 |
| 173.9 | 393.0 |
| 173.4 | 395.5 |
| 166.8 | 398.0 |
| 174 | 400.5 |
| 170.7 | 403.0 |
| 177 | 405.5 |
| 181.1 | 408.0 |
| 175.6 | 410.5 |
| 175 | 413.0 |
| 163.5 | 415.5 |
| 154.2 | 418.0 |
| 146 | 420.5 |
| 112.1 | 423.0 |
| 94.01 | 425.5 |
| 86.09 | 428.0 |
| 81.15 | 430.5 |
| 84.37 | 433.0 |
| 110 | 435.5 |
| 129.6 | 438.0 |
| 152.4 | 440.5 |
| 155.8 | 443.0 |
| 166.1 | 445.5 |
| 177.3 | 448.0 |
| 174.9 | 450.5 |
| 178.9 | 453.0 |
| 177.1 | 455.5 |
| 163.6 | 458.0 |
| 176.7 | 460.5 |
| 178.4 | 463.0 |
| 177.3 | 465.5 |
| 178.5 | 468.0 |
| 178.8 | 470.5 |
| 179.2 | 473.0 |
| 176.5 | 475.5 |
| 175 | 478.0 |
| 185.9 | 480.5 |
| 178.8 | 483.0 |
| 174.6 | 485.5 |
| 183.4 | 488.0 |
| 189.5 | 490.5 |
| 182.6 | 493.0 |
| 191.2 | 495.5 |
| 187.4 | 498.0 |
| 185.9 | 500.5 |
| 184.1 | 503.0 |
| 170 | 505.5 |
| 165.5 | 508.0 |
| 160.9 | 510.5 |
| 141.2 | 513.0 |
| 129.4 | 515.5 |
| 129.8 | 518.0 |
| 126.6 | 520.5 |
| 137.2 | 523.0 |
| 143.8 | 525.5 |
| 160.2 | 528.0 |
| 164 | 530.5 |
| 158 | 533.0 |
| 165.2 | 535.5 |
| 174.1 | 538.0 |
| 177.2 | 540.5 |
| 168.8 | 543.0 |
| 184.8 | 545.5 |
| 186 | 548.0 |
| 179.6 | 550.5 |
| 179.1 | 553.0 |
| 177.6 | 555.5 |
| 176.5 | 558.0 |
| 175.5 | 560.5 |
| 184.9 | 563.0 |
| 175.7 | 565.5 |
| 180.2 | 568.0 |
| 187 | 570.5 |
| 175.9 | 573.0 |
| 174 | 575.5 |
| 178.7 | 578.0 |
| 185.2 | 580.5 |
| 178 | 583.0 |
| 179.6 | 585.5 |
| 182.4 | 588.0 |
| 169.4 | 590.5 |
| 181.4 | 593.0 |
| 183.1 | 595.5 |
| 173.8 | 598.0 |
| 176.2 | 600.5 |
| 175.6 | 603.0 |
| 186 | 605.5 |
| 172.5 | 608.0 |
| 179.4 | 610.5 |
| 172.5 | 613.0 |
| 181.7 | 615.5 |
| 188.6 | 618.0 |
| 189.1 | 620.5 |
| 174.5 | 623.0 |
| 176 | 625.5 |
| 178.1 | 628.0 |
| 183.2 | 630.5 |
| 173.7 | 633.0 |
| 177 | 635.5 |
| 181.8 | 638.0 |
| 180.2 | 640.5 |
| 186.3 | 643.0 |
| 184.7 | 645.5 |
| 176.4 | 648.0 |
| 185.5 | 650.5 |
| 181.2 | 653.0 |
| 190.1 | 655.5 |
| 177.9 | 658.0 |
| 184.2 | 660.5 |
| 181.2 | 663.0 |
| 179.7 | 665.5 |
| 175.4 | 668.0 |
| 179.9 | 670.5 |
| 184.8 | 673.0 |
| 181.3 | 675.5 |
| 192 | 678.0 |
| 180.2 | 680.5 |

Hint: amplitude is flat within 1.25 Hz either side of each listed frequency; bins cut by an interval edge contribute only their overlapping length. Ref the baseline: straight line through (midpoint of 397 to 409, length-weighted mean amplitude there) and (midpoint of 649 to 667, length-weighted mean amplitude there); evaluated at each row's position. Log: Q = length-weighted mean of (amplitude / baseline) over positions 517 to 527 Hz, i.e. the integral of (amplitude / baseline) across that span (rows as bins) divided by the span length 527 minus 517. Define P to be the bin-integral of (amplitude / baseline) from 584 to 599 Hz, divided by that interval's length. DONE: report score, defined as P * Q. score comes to 0.75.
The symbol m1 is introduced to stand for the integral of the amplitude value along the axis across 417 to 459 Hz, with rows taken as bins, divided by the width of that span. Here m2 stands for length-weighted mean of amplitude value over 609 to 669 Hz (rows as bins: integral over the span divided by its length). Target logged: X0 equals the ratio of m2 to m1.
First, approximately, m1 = 138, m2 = 181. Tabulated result 1.31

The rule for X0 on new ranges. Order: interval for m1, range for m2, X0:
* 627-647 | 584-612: 0.99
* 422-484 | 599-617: 1.16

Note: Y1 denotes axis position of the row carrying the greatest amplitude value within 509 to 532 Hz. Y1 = 530.5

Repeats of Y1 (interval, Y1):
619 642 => 620.5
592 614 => 605.5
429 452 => 448.0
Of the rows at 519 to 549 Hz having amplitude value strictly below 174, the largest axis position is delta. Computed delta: 543.0 Hz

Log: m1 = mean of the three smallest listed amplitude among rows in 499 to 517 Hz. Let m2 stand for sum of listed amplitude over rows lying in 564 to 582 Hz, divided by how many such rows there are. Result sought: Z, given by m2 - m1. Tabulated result 36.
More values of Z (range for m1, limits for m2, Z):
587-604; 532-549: 1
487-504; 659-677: -2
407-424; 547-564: 42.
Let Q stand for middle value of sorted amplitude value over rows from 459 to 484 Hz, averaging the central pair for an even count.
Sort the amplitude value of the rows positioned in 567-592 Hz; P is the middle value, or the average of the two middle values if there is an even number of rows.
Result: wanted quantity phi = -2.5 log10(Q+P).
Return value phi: -6.38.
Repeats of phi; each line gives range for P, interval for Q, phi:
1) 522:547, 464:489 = -6.34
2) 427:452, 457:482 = -6.26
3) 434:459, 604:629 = -6.34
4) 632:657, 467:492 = -6.39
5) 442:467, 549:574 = -6.38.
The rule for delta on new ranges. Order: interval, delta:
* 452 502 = 458.0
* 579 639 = 633.0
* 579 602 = 598.0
